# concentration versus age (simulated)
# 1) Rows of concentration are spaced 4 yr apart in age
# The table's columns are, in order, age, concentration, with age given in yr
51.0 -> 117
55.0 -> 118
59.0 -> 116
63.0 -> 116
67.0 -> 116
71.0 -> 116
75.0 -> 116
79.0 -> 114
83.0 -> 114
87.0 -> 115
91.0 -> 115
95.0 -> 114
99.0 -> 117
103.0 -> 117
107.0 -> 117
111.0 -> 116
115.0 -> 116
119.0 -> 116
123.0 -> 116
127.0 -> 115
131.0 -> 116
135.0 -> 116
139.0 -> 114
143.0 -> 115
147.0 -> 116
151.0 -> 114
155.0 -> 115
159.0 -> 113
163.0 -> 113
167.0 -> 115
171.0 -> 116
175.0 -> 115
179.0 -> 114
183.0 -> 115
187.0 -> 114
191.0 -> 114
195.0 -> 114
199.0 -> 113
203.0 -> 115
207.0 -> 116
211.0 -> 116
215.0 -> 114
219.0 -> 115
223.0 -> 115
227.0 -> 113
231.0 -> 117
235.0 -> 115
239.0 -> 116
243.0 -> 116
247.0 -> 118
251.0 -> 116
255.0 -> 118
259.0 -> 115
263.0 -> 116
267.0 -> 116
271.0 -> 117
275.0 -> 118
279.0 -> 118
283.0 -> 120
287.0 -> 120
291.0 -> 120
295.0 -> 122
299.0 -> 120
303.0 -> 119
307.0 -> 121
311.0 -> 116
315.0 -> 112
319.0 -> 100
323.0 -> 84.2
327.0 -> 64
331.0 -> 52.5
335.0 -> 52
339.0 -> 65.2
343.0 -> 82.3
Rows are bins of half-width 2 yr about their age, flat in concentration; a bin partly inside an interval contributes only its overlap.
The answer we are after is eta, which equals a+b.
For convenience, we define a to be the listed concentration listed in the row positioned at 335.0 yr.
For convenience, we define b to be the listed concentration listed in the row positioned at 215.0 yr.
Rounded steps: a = 52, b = 114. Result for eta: 166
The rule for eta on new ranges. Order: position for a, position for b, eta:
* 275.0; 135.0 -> 234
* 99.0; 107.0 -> 234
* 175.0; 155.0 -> 230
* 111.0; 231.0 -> 233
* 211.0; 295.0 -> 238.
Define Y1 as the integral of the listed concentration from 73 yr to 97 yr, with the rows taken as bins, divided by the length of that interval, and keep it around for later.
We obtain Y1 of 115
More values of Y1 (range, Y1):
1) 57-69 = 116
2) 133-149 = 115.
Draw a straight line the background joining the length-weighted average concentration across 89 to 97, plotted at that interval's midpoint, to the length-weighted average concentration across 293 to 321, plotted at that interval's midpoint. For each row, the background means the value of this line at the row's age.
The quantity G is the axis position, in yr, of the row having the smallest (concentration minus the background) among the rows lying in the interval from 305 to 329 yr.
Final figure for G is 327.0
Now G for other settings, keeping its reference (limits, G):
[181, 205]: 199.0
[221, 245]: 227.0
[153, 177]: 163.0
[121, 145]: 139.0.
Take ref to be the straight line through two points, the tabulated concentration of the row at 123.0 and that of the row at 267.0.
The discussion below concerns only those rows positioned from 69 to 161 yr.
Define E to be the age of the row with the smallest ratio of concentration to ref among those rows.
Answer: 159.0 yr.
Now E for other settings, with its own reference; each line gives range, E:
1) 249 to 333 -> 331.0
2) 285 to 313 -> 311.0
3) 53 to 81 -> 79.0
